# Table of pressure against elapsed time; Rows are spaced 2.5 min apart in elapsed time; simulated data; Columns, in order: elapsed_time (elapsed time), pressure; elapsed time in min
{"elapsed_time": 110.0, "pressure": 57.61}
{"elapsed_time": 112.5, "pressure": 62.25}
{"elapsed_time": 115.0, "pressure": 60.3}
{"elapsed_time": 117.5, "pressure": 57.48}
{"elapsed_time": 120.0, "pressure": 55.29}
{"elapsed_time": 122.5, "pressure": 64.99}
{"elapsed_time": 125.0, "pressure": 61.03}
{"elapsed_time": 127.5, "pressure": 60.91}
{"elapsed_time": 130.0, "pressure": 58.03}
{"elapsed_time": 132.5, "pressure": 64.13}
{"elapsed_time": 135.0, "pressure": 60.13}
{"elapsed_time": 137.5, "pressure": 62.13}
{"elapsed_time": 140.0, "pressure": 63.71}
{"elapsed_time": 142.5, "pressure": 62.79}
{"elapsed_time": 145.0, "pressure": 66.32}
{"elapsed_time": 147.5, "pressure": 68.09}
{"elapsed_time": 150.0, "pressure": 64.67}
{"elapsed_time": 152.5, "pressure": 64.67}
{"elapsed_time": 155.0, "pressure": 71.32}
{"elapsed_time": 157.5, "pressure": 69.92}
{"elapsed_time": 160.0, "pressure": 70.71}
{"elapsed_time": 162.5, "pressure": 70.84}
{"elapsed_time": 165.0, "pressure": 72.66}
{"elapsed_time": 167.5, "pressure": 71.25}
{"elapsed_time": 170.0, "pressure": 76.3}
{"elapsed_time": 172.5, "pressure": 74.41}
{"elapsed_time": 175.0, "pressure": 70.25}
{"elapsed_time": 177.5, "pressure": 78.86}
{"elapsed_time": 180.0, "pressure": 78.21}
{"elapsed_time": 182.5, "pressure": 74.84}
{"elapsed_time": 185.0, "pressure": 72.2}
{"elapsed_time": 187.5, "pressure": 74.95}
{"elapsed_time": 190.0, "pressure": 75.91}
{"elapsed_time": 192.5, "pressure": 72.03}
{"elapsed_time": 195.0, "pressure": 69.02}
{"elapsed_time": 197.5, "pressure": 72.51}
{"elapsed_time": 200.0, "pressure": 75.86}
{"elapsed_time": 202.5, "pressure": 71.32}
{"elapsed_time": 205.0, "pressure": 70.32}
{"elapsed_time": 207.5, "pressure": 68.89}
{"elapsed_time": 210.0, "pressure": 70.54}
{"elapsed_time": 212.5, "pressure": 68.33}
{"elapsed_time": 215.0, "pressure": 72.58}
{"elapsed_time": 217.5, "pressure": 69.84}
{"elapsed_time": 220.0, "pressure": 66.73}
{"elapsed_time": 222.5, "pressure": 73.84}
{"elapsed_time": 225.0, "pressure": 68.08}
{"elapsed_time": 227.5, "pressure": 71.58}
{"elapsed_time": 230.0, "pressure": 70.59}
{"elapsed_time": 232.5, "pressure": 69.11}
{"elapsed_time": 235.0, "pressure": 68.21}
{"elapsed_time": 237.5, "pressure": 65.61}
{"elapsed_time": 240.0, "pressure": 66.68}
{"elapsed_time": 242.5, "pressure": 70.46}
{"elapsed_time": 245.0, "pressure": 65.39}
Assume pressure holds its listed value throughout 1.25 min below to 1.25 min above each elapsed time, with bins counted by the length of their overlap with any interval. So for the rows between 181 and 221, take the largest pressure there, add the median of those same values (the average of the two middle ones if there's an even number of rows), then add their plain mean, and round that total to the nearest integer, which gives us 219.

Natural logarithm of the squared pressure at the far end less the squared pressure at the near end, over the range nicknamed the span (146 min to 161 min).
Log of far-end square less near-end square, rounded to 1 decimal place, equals 5.9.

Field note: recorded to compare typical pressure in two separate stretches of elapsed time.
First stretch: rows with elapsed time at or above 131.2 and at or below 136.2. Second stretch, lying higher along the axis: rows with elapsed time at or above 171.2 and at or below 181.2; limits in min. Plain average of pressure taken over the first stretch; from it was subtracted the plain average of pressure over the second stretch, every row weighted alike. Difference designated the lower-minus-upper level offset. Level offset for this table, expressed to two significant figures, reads -13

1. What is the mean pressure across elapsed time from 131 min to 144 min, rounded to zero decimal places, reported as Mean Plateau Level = 63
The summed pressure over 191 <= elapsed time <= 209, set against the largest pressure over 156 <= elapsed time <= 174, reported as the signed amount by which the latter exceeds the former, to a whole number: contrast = -424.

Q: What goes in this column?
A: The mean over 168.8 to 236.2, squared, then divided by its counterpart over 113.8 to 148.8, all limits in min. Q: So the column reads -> 84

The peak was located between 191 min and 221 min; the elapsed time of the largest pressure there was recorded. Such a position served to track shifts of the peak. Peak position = 200.0 min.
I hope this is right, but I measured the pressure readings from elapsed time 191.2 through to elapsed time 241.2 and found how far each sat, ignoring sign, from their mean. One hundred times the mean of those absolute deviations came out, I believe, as 203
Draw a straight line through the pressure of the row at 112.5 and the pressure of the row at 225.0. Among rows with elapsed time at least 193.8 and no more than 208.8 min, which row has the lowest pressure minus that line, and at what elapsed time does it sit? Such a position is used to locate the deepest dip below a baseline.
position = 207.5 min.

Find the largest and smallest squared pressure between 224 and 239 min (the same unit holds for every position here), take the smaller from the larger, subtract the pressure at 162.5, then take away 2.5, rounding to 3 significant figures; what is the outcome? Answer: 746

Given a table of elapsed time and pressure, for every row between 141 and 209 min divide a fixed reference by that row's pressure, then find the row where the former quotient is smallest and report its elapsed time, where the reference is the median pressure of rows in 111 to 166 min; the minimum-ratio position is 177.5 min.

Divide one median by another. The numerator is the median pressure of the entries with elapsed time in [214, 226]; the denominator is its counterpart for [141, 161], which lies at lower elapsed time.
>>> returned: 1.04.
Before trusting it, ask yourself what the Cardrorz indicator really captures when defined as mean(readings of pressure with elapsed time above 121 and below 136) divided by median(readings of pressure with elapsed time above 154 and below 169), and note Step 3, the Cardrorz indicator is 0.87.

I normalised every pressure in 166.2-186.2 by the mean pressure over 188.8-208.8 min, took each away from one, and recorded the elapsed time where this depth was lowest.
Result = 177.5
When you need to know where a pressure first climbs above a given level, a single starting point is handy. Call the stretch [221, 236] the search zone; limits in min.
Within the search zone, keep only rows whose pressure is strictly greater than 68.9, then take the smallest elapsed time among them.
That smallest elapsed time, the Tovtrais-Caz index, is 222.5 min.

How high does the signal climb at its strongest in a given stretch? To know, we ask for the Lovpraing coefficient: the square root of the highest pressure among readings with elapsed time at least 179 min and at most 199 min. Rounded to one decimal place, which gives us 8.8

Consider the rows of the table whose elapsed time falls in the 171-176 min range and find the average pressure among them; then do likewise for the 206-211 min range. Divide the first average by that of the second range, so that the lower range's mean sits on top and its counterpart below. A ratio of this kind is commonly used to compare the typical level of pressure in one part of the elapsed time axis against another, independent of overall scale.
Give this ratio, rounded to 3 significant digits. 1.04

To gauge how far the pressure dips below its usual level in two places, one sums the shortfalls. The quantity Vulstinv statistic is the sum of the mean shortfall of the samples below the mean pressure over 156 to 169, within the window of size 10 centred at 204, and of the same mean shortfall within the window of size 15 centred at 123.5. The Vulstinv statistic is 11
